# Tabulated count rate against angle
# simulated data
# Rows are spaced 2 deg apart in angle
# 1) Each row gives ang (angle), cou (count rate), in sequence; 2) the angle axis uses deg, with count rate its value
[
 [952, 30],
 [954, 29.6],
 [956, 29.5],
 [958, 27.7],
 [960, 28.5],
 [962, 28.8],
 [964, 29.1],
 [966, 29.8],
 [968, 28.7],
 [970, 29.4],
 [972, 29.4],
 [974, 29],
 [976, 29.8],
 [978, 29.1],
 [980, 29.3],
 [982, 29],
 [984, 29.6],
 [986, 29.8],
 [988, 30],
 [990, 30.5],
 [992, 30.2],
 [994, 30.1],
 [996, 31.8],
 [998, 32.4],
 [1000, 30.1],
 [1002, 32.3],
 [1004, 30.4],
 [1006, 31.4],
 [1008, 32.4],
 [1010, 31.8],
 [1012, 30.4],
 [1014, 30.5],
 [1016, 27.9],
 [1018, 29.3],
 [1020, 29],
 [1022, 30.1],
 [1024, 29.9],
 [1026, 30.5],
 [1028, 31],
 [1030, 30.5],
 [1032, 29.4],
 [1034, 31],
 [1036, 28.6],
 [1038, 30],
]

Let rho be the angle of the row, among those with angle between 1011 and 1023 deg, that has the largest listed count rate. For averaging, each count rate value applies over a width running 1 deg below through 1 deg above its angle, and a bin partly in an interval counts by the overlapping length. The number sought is 1014 deg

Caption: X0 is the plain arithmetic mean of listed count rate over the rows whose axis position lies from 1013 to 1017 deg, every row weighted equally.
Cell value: 29.2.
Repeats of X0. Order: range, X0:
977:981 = 29.2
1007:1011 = 32.1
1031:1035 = 30.2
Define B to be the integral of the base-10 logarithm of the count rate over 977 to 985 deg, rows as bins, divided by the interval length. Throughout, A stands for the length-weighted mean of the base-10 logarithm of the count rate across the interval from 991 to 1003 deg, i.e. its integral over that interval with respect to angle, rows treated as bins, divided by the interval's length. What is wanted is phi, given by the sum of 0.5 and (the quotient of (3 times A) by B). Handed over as 3.56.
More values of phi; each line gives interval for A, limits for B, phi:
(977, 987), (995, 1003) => 3.44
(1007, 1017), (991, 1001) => 3.49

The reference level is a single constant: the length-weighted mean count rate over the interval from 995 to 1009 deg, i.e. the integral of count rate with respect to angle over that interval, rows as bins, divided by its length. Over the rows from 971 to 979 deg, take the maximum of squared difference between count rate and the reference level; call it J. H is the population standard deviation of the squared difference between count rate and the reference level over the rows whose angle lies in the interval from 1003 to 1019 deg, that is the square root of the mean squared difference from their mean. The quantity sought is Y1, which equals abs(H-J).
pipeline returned 2.3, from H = 4.2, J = 6.5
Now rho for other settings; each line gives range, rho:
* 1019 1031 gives 1028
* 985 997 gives 996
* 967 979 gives 976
